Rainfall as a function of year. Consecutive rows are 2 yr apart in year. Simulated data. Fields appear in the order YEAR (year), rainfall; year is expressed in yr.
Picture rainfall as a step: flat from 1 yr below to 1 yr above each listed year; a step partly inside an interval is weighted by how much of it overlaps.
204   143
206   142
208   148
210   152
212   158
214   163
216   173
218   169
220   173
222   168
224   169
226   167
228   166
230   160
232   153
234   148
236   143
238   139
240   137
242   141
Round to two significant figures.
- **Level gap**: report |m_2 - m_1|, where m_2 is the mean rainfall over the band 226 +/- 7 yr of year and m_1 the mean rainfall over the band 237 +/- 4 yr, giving 23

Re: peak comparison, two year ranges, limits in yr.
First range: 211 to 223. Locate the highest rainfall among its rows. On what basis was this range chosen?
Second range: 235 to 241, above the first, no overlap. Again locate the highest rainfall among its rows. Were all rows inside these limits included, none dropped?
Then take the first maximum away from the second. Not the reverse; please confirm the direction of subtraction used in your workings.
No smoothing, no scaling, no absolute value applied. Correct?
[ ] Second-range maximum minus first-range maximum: -30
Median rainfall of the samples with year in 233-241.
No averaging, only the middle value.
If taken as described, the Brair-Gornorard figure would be 141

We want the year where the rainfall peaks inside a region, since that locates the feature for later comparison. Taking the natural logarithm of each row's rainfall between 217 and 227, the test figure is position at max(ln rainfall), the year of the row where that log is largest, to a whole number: 220 yr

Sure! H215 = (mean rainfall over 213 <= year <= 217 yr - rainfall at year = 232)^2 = 225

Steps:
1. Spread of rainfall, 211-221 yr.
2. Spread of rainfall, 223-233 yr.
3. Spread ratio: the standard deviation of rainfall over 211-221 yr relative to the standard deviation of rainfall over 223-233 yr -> 1.01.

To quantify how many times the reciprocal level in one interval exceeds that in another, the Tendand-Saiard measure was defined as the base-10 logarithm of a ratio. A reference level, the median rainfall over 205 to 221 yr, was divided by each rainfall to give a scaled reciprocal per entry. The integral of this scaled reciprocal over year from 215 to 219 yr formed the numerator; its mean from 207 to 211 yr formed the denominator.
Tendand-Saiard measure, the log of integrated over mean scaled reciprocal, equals 0.545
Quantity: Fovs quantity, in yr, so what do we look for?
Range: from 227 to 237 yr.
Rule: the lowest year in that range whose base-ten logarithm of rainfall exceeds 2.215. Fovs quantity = 228 yr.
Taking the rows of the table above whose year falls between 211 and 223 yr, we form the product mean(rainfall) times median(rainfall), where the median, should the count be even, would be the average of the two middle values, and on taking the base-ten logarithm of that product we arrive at 4.45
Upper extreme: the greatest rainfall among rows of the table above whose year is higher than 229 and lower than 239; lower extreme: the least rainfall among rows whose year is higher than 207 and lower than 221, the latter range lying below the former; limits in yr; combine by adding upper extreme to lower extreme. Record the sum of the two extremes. 308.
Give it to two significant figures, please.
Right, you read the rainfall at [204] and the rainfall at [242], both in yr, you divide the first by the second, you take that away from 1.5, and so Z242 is 0.49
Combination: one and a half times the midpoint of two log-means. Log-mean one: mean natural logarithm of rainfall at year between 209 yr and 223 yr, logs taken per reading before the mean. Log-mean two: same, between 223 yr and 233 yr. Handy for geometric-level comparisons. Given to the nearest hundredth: 7.65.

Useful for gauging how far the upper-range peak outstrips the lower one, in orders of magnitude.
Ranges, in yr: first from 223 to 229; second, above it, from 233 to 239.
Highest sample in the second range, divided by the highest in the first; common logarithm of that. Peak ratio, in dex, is -0.06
